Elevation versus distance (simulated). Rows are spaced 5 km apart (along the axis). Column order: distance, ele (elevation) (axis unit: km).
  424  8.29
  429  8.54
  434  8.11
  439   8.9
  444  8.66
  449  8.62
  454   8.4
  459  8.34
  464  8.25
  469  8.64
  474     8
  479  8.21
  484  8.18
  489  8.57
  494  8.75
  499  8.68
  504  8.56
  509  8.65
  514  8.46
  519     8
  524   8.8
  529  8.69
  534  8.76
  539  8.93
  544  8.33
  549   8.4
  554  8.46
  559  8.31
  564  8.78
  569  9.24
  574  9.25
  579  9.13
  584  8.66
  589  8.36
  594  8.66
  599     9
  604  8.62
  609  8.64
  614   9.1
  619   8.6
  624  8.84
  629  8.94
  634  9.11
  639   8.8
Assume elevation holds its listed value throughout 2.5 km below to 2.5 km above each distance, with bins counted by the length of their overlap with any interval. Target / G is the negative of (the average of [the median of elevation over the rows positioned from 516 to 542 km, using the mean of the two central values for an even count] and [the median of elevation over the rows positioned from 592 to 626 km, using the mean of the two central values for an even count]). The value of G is -8.71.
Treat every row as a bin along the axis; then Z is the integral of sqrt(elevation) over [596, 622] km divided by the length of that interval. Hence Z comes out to 2.96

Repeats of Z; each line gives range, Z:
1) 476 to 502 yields 2.91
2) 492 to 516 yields 2.94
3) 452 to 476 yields 2.89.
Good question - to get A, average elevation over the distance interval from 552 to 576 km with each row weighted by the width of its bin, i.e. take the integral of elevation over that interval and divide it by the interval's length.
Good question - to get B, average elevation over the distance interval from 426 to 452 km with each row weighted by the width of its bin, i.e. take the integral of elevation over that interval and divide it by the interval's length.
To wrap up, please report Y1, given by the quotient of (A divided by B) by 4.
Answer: 0.257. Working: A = 8.8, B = 8.56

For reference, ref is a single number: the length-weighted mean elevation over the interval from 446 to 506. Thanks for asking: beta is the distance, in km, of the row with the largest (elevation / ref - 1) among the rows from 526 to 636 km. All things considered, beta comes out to 574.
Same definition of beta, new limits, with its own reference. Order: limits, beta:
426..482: 439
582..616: 614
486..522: 494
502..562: 539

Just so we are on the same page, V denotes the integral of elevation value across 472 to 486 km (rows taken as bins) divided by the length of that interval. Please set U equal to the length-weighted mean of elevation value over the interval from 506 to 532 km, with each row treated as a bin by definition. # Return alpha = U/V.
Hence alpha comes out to 1.05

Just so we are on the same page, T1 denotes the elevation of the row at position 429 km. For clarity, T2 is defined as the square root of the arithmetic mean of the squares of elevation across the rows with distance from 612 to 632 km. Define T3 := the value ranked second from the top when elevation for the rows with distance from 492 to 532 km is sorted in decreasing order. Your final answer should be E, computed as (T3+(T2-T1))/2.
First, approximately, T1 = 8.54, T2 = 8.87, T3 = 8.75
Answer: 4.54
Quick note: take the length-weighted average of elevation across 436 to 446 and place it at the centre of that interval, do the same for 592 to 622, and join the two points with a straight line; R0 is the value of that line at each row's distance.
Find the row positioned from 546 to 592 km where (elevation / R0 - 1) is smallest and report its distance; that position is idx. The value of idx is 559 km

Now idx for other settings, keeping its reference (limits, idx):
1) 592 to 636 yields 619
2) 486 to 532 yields 519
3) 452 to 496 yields 474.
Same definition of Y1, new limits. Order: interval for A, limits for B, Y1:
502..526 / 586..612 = 0.245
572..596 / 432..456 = 0.257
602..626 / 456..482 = 0.264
